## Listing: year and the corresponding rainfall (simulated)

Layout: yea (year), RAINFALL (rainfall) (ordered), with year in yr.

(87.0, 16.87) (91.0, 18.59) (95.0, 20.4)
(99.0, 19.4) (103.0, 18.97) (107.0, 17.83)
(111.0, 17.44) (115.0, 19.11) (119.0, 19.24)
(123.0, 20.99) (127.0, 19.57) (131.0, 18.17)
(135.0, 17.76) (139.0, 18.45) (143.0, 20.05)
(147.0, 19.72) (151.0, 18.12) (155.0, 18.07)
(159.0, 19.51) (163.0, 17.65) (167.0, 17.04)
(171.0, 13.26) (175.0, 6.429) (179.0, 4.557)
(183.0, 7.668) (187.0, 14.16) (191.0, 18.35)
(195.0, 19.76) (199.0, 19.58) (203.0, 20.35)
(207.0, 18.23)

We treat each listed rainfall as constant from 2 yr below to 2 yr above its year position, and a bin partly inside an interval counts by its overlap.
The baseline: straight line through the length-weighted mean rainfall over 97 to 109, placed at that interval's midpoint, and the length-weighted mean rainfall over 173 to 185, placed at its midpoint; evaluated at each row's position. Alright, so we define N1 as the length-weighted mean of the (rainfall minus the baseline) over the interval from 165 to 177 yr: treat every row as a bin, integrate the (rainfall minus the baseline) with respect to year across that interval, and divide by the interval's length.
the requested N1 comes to 4.7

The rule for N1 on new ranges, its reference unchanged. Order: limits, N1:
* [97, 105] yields 0.1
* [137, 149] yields 7.3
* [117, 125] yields 4.3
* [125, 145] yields 5.3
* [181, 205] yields 12.7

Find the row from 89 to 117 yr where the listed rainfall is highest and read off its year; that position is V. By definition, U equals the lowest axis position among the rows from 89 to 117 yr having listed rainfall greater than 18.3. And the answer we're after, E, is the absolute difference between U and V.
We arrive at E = 4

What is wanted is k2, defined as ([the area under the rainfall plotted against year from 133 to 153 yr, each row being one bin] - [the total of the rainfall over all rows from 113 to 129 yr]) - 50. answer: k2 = 247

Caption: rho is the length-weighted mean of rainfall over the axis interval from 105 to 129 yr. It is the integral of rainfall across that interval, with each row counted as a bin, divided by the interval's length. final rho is 19.0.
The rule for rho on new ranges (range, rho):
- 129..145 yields 18.6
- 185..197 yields 17.4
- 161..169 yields 17.3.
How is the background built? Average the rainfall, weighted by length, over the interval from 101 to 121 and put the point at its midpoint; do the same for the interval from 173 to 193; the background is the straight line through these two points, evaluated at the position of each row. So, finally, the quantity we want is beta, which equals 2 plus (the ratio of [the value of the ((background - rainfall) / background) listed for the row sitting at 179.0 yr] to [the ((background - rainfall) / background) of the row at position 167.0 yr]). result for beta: 1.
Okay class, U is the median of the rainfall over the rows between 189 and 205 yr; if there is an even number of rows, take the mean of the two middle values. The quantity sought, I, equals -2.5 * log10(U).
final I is -3.23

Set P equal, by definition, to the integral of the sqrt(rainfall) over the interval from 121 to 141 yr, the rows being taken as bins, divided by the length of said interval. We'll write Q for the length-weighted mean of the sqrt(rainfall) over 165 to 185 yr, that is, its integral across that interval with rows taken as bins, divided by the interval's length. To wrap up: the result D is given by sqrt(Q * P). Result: 3.64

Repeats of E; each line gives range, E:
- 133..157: 4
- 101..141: 20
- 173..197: 4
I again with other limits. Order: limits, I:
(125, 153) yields -3.16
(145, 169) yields -3.14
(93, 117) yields -3.20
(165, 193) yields -2.81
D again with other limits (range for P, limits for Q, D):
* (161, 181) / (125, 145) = 3.80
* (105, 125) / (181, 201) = 4.14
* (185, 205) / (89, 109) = 4.32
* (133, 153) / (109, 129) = 4.36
